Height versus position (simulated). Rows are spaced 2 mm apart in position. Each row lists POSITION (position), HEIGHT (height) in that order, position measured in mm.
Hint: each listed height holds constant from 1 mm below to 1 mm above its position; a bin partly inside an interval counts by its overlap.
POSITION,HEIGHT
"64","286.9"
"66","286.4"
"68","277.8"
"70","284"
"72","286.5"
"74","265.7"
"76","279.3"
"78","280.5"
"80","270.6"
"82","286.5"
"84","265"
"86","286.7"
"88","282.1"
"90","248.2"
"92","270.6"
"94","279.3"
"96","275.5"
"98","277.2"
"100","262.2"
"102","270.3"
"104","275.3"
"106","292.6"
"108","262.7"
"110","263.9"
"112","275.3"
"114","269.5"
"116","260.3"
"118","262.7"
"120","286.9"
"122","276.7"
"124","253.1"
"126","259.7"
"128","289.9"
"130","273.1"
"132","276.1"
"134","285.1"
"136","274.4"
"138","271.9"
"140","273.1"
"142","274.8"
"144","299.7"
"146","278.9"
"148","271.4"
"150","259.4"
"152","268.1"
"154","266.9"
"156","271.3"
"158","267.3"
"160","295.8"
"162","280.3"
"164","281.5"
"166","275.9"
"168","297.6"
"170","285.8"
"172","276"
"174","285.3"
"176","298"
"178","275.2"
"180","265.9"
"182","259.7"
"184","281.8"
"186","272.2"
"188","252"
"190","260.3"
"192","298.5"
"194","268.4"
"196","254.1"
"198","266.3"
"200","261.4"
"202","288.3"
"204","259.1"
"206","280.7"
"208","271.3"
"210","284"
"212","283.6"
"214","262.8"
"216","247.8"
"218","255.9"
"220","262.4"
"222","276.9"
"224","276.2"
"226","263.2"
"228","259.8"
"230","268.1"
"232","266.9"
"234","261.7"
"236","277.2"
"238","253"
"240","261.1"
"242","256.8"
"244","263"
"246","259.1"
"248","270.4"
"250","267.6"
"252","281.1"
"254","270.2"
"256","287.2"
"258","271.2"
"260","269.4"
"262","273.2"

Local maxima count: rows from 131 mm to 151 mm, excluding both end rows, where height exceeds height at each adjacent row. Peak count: 2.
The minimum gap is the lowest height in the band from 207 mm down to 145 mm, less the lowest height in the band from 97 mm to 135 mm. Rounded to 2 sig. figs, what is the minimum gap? -1.1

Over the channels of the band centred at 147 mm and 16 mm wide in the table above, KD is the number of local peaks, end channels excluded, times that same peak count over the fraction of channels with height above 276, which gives 16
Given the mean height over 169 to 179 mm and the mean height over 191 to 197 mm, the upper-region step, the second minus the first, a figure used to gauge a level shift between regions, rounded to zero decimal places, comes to -10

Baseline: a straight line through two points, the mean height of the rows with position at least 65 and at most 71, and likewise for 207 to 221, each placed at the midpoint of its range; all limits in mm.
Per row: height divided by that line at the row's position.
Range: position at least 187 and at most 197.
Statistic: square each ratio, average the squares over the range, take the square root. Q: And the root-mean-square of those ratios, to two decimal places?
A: 0.99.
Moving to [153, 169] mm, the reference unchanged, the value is 1.03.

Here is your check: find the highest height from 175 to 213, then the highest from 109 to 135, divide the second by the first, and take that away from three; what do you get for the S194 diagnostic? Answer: 2.029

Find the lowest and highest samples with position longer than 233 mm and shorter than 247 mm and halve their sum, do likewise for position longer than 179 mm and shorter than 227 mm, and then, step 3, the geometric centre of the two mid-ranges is 269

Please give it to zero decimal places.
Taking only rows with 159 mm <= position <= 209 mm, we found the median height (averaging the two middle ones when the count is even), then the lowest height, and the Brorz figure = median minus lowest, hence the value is 24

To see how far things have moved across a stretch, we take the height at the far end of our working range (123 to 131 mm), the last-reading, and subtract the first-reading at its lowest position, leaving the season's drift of 20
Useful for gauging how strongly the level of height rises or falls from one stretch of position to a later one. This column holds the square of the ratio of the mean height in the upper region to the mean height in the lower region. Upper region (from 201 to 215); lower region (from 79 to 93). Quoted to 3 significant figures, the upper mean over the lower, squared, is 1.02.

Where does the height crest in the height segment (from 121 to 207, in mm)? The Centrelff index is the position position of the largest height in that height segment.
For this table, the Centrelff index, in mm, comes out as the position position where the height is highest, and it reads 144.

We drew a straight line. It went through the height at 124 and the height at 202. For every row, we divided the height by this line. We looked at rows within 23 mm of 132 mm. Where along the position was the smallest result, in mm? 150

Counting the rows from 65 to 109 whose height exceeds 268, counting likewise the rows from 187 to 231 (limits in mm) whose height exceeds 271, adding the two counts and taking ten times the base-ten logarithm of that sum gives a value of 14.0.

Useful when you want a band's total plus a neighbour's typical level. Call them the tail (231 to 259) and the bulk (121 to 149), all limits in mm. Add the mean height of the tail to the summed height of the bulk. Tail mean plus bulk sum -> 4126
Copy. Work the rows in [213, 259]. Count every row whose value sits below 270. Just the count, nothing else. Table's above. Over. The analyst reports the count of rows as 15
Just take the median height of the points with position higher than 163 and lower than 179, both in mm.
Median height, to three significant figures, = 283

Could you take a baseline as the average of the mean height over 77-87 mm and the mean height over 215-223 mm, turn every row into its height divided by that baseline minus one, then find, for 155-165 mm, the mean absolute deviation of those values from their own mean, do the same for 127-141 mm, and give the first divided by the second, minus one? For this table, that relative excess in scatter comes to 0.41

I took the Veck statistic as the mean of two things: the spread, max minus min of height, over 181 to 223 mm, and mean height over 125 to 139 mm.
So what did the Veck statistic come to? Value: 163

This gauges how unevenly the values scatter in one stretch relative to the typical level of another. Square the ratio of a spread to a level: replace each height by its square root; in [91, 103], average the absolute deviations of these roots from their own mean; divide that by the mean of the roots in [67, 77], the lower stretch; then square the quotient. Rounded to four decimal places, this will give 0.0001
